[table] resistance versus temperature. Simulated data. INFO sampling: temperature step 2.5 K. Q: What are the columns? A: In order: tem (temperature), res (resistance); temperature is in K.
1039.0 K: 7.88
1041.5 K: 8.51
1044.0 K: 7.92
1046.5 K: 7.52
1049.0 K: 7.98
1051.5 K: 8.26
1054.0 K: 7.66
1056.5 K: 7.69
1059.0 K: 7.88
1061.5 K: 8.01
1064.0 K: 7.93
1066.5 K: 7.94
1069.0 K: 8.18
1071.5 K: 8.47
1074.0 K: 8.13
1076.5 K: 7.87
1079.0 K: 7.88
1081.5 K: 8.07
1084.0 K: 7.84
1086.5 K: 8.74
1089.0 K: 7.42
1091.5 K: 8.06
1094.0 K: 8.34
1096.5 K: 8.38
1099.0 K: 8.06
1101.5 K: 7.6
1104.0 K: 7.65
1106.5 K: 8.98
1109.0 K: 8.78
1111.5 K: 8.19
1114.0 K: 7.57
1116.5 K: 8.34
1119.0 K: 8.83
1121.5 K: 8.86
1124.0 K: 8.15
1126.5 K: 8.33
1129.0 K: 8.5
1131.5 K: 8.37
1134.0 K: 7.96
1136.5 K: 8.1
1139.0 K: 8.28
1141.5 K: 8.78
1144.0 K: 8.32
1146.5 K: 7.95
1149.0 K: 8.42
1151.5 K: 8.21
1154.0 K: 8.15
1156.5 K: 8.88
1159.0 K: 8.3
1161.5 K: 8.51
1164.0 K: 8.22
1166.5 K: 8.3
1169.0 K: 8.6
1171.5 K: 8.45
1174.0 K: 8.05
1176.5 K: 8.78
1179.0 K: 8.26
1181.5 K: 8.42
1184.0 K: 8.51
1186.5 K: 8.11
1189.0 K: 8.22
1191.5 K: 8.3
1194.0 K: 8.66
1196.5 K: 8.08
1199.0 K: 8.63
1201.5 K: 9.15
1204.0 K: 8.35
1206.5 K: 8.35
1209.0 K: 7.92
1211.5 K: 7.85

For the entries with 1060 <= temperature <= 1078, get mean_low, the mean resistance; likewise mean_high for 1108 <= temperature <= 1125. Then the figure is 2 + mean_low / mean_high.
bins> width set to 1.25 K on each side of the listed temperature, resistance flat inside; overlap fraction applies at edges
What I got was 2.96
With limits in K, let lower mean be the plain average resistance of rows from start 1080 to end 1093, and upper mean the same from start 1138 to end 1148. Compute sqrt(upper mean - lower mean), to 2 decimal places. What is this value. 0.55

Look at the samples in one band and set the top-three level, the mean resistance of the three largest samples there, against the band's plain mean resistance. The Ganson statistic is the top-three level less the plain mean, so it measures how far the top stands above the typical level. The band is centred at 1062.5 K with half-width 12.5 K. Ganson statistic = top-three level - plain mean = 0.29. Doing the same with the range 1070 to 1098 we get 0.42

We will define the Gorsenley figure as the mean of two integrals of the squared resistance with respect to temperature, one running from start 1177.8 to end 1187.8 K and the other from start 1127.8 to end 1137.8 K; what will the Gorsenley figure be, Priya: 686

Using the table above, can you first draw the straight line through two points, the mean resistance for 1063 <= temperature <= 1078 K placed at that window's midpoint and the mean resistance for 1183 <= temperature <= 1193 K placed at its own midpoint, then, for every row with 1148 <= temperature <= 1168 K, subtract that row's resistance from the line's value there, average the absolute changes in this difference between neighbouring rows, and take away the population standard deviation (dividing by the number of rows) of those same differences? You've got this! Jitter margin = 0.09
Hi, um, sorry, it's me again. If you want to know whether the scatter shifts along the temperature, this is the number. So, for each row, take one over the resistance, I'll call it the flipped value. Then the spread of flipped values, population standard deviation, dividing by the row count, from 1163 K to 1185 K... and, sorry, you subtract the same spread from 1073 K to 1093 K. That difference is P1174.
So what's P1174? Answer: -0.0024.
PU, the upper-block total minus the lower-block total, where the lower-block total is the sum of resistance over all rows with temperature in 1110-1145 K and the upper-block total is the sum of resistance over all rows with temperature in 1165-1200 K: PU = 1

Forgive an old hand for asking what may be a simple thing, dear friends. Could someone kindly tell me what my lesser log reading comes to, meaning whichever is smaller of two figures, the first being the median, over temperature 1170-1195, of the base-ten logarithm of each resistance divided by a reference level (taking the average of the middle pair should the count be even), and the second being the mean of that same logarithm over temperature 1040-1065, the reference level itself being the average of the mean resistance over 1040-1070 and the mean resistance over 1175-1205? -0.015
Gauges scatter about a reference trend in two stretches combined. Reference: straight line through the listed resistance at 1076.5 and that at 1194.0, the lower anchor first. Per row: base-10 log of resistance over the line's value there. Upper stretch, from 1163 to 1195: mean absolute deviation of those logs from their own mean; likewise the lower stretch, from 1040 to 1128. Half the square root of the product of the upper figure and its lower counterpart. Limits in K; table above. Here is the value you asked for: 0.0060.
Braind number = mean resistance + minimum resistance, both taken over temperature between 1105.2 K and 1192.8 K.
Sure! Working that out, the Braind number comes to 15.9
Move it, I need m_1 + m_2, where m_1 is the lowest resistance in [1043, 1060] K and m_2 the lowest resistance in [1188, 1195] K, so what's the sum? 15.7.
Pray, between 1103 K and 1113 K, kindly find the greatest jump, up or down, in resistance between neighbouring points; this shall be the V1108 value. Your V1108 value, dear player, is 1.33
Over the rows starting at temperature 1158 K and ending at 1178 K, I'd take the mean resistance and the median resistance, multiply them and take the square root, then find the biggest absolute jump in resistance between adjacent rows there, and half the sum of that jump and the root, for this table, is 4.56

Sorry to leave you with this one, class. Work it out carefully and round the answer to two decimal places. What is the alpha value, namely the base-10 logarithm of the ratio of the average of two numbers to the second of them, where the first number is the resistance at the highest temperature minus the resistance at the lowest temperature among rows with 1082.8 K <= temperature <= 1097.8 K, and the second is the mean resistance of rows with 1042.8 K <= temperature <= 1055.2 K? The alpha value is -0.27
